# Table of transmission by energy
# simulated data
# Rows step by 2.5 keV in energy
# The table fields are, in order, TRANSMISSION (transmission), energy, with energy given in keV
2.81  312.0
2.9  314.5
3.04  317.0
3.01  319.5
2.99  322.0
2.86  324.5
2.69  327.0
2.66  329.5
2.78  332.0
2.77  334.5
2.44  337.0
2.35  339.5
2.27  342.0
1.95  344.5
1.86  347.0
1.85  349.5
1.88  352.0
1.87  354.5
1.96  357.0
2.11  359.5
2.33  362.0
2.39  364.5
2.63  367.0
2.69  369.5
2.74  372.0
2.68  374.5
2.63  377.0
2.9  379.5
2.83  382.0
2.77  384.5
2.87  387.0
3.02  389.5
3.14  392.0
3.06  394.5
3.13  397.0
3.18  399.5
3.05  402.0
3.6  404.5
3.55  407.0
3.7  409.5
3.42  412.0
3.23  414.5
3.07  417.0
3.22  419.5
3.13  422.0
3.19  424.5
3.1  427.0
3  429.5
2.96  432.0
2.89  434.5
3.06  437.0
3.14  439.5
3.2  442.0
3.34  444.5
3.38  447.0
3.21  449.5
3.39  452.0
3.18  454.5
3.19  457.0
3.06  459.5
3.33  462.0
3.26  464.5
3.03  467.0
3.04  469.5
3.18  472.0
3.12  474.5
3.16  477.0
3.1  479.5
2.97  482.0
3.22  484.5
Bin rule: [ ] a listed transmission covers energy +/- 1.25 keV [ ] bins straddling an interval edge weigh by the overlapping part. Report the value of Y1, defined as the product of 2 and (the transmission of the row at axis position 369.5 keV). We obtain 5.38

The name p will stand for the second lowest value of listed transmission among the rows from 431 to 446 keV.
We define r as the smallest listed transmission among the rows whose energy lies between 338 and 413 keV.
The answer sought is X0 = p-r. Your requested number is 1.11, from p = 2.96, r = 1.85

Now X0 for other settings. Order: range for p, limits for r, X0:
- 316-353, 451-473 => -1.17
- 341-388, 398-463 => -1.03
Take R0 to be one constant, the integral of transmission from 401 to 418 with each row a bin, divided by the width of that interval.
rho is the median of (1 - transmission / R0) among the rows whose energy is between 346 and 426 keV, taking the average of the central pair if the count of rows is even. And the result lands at 0.15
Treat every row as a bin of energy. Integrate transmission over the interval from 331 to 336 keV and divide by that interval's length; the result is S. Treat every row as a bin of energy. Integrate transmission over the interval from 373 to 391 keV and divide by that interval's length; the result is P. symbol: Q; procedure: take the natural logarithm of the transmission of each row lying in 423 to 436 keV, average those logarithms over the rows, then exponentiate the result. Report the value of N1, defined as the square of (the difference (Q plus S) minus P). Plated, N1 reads 9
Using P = 2.8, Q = 3.03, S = 2.8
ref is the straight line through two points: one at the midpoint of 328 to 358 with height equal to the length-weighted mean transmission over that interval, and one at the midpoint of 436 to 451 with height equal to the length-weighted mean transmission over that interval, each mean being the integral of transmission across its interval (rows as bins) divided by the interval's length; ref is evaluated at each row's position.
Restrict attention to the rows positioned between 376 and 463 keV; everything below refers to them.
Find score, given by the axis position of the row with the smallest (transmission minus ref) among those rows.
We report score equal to 459.5 keV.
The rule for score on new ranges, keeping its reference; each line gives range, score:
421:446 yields 434.5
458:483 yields 482.0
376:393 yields 377.0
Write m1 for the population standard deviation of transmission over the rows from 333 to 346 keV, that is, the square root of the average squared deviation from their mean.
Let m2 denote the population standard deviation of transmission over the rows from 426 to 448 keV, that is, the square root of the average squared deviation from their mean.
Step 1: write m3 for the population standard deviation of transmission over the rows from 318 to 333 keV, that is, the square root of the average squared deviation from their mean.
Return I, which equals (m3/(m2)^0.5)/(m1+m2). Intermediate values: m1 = 0.265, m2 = 0.16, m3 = 0.135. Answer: 0.8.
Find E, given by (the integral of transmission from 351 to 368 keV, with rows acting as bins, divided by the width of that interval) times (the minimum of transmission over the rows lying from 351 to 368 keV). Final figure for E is 4.05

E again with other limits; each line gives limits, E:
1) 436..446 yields 9.77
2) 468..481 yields 9.47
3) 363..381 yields 6.37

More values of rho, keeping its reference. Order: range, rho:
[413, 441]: 0.08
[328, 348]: 0.29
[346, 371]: 0.40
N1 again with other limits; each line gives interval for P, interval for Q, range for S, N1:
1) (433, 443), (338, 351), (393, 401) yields 4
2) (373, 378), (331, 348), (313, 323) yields 7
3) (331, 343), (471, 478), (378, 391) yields 12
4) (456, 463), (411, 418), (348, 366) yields 4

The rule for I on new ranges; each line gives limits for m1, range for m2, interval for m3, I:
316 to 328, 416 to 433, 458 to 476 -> 1.7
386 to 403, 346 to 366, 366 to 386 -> 0.7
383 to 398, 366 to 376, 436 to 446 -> 3.0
